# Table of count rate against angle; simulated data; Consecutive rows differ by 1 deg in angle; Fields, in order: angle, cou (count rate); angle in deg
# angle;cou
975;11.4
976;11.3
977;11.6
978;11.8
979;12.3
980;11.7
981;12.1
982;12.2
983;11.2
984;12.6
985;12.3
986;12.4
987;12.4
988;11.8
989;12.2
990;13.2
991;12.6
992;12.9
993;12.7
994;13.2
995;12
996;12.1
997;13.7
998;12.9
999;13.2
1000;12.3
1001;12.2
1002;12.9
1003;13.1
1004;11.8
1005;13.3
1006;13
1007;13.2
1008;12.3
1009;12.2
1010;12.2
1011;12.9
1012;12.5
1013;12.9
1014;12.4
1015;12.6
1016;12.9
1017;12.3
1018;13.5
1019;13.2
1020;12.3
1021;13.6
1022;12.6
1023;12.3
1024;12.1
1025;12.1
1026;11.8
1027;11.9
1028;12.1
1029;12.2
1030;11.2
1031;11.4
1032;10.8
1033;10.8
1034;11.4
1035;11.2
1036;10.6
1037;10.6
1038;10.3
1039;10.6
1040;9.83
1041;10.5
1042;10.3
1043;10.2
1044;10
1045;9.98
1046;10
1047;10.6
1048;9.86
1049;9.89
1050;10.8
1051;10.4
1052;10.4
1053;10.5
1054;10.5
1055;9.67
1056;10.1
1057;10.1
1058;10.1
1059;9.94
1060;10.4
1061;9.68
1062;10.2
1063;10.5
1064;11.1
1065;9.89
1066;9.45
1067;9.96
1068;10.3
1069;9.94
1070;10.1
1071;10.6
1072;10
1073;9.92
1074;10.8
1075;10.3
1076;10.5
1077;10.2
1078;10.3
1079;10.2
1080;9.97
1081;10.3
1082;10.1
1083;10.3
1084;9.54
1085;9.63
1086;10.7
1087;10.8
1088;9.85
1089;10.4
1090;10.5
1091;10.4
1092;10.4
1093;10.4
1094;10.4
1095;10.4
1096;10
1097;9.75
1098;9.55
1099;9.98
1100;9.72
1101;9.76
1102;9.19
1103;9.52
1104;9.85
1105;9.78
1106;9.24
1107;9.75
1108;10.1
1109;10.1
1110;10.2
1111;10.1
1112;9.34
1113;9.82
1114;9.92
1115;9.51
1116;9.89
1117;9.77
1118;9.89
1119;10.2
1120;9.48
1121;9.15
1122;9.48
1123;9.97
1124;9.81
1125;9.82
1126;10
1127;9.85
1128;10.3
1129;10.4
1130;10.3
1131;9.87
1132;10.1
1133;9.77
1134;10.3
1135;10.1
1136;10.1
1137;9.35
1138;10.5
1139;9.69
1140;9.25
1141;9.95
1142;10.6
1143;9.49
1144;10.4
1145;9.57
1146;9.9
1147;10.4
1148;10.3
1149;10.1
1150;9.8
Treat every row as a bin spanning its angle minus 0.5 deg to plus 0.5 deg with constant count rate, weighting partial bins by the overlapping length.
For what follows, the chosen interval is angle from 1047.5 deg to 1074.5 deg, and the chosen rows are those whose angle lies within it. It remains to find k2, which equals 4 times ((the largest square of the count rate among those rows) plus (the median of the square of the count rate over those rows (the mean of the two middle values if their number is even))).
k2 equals 901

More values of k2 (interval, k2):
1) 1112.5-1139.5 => 832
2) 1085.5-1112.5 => 867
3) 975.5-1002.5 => 1356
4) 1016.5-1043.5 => 1260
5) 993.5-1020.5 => 1416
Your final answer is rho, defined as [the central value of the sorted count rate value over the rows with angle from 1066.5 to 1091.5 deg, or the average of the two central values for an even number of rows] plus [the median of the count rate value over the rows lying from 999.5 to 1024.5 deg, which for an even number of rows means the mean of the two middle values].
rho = 22.9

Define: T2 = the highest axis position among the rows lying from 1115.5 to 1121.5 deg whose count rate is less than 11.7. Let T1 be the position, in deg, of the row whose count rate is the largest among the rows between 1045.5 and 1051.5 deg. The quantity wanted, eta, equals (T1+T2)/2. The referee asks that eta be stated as 1085.5 deg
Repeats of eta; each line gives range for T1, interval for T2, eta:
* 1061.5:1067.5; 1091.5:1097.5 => 1080.5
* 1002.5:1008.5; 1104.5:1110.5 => 1057.5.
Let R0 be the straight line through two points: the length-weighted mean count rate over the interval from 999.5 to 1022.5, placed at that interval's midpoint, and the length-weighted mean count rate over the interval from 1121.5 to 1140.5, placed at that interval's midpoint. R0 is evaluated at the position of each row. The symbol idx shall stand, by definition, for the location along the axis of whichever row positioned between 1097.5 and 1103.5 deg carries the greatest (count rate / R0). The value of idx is 1099 deg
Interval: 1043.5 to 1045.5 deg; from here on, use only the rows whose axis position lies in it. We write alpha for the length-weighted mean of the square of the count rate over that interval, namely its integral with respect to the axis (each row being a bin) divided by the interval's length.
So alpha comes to 100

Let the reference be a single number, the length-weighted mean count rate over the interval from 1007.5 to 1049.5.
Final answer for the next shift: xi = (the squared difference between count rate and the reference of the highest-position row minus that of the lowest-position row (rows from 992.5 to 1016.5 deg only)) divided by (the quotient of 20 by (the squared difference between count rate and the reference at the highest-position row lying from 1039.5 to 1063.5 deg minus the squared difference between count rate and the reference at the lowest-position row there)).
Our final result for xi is -0.046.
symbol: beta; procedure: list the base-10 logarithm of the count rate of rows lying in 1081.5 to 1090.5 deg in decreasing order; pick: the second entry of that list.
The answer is 1.03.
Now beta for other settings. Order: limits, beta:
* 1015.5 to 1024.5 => 1.13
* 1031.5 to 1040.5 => 1.05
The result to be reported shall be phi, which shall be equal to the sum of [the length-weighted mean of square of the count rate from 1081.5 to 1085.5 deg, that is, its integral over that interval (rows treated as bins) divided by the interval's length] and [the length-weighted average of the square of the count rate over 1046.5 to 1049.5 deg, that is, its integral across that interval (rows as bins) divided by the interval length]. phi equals 200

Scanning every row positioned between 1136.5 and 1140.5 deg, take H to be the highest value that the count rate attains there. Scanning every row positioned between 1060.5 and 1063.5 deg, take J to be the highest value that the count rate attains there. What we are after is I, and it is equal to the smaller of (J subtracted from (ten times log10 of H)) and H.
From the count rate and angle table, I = -0.3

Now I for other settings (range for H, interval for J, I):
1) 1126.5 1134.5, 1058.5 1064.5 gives -0.9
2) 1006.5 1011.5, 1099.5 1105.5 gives 1.4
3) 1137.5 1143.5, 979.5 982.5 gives -1.9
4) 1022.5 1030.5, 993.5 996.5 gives -2.3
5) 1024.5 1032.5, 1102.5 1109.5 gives 0.8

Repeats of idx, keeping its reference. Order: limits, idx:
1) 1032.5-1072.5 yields 1064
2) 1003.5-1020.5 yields 1018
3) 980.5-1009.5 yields 997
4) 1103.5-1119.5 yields 1119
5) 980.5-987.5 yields 984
